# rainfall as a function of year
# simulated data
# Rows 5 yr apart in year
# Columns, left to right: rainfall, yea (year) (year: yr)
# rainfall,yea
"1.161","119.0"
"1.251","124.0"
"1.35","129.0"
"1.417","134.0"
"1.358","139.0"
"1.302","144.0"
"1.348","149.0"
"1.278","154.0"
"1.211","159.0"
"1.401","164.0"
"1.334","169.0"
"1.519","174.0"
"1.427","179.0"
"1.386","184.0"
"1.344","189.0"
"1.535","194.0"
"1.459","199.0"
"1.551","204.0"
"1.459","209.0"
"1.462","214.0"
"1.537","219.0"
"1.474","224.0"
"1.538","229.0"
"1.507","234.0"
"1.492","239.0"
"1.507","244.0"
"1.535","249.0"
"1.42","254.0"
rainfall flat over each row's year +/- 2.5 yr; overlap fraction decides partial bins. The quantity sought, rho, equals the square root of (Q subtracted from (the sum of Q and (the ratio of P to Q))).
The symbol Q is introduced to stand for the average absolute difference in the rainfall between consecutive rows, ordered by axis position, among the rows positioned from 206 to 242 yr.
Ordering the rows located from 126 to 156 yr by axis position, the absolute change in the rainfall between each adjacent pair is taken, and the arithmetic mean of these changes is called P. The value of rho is 1.19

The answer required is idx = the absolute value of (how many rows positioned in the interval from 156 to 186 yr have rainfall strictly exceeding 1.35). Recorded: 4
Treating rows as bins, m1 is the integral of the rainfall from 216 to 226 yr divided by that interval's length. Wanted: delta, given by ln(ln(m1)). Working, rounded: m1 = 1.50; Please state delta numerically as -0.89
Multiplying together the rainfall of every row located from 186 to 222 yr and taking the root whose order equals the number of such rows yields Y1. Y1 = 1.477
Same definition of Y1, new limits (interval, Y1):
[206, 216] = 1.460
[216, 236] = 1.514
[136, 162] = 1.298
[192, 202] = 1.497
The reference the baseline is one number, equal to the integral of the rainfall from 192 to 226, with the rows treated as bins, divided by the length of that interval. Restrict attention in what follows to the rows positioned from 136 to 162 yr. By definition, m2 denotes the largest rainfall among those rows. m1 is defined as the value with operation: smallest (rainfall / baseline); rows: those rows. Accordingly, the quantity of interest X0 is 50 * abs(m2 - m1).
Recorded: 27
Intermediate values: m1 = 0.81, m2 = 1.358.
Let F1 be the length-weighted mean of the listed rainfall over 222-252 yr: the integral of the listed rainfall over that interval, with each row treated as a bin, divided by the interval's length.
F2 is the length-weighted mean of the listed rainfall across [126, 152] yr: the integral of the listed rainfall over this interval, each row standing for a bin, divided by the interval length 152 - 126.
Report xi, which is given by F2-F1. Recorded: -0.156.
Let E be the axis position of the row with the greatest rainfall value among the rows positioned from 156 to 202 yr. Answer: 194.0 yr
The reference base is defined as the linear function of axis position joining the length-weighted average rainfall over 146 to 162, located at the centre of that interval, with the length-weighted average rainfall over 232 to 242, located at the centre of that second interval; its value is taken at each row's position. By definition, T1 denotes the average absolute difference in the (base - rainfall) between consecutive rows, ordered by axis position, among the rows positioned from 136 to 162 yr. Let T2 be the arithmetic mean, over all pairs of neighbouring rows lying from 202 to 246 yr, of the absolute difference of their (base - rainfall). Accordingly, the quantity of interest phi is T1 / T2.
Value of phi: 1.4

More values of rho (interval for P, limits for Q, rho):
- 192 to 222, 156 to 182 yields 0.71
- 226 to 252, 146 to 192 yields 0.49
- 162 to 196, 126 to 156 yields 1.31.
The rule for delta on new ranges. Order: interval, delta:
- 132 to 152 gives -1.20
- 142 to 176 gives -1.23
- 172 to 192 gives -1.05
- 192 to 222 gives -0.90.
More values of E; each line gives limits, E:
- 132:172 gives 134.0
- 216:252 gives 229.0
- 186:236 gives 204.0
